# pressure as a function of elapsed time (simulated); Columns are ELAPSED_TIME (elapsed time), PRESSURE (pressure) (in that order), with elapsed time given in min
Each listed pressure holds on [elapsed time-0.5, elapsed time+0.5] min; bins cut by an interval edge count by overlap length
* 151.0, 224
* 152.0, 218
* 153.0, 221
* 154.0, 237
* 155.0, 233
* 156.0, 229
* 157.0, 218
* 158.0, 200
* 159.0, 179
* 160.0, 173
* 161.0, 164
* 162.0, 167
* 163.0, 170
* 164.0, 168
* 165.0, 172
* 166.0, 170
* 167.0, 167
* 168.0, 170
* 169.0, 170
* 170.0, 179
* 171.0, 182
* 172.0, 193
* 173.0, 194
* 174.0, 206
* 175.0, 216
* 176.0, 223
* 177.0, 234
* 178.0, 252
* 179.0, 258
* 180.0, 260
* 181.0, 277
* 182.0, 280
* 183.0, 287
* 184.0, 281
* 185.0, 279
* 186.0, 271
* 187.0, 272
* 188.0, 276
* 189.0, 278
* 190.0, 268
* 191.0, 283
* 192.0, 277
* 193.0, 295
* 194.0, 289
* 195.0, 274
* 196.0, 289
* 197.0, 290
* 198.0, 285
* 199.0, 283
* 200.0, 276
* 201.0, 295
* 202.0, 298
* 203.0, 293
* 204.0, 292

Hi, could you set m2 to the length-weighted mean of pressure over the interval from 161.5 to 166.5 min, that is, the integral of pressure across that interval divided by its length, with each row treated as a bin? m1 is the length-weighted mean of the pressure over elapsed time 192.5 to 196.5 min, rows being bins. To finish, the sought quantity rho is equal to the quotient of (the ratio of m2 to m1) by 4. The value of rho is 0.15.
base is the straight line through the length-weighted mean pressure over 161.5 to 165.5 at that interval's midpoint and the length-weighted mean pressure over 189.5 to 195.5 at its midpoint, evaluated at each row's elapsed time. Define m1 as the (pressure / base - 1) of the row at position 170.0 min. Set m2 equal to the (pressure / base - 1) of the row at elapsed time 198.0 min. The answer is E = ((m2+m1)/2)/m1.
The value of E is 0.9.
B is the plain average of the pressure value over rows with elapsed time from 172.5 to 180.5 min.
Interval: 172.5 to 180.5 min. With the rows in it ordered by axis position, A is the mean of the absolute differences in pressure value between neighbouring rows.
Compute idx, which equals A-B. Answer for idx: -221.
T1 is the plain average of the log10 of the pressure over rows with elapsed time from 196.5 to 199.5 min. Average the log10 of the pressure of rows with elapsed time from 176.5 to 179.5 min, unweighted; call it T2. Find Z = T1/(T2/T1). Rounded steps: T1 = 2.46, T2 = 2.39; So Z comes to 2.52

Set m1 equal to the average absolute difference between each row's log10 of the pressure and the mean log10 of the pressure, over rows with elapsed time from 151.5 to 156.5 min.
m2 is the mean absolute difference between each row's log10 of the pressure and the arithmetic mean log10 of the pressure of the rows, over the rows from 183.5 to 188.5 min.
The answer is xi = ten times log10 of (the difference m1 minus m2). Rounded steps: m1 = 0.012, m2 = 0.005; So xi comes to -21.5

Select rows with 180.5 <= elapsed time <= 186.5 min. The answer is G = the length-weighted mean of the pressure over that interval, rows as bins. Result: 279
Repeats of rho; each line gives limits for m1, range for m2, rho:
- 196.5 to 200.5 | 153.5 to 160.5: 0.19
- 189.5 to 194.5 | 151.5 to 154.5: 0.20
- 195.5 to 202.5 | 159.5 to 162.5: 0.15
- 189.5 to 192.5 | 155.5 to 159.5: 0.19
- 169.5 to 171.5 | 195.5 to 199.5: 0.40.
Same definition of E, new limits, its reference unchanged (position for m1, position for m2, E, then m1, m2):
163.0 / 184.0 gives 4.6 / 0.02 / 0.13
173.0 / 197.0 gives 0.7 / -0.06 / -0.03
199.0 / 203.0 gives 1.1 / -0.08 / -0.09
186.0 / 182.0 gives 1.9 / 0.06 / 0.16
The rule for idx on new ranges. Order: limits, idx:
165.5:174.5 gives -176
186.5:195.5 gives -270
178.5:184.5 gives -267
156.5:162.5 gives -172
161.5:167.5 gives -166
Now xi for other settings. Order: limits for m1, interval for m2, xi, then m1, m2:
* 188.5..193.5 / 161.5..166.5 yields -21.6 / 0.011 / 0.004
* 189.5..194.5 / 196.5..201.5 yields -23.8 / 0.012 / 0.008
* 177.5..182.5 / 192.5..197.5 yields -20.6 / 0.017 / 0.008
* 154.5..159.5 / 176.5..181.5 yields -17.1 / 0.038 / 0.018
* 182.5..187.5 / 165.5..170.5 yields -34.5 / 0.008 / 0.008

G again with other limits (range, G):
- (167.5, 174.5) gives 185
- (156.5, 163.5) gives 182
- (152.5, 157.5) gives 228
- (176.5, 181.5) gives 256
